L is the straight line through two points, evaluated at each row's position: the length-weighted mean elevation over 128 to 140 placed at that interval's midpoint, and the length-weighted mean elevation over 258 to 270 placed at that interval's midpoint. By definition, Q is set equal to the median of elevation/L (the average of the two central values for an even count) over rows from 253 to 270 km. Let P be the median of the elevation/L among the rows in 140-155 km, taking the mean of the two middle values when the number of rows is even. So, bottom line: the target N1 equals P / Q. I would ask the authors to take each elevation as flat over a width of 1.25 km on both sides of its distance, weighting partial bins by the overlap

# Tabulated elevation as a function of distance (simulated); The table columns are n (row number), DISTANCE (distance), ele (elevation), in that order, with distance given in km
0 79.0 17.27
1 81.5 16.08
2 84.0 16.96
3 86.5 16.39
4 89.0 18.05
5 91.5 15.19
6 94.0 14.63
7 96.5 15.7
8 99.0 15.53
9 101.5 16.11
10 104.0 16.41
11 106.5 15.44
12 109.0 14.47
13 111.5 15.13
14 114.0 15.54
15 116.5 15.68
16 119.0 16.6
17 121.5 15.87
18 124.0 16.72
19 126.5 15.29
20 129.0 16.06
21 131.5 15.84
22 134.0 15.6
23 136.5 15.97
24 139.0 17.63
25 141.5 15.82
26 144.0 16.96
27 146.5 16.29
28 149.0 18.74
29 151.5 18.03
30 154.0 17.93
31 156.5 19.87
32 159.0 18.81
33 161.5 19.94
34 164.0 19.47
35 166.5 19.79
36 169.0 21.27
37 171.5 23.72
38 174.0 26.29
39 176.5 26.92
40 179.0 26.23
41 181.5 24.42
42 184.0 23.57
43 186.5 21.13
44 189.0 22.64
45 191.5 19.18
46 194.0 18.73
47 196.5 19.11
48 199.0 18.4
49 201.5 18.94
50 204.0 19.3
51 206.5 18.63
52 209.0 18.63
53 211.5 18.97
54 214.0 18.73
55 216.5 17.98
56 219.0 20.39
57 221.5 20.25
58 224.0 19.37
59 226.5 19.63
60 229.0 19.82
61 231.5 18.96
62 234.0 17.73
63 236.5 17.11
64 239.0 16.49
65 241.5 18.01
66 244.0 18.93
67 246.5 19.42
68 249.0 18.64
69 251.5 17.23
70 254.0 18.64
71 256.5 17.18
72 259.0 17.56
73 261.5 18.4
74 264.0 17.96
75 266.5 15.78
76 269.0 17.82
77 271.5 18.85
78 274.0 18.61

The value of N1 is 1.05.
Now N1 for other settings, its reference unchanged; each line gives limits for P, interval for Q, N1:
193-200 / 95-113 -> 1.14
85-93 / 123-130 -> 1.05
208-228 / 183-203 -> 0.99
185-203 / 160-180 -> 0.84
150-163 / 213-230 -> 1.00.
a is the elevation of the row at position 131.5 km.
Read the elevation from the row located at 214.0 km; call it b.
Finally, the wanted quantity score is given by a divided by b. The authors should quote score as 0.85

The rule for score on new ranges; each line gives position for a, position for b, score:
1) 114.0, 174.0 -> 0.59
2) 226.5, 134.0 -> 1.26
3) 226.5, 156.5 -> 0.99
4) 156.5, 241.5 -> 1.10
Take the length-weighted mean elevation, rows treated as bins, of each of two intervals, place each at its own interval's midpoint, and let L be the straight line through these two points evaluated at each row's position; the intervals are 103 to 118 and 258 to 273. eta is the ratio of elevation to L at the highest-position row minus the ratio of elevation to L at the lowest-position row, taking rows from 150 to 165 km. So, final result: 0.08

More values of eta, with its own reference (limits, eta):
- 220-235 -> -0.16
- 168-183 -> 0.18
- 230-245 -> -0.01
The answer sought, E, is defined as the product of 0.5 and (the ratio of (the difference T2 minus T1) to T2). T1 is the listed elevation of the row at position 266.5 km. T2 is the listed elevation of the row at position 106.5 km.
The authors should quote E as -0.011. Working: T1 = 15.78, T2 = 15.44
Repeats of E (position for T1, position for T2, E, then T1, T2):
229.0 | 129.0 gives -0.117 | 19.82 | 16.06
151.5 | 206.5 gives 0.016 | 18.03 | 18.63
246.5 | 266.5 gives -0.115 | 19.42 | 15.78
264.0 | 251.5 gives -0.021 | 17.96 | 17.23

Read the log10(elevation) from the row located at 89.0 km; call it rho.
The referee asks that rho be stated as 1.26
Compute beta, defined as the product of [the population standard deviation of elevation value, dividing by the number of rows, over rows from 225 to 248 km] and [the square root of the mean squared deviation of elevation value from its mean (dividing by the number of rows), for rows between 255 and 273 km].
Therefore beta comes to 1.0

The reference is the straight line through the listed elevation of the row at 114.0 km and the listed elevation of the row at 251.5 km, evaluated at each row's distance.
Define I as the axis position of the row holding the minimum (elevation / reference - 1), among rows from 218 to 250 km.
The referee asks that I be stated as 239.0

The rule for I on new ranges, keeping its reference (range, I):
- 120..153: 126.5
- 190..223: 216.5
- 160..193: 191.5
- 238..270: 266.5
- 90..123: 109.0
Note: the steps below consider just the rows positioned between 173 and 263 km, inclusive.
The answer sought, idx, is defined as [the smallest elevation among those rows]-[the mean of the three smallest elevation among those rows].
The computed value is -0.44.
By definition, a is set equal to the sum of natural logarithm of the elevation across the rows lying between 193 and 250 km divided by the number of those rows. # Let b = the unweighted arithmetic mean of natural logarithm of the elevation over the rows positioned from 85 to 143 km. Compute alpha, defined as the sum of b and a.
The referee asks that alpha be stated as 5.70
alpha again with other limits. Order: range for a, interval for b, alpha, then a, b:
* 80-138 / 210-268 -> 5.67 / 2.76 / 2.91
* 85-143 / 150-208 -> 5.80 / 2.76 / 3.03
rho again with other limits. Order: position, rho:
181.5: 1.39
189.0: 1.35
